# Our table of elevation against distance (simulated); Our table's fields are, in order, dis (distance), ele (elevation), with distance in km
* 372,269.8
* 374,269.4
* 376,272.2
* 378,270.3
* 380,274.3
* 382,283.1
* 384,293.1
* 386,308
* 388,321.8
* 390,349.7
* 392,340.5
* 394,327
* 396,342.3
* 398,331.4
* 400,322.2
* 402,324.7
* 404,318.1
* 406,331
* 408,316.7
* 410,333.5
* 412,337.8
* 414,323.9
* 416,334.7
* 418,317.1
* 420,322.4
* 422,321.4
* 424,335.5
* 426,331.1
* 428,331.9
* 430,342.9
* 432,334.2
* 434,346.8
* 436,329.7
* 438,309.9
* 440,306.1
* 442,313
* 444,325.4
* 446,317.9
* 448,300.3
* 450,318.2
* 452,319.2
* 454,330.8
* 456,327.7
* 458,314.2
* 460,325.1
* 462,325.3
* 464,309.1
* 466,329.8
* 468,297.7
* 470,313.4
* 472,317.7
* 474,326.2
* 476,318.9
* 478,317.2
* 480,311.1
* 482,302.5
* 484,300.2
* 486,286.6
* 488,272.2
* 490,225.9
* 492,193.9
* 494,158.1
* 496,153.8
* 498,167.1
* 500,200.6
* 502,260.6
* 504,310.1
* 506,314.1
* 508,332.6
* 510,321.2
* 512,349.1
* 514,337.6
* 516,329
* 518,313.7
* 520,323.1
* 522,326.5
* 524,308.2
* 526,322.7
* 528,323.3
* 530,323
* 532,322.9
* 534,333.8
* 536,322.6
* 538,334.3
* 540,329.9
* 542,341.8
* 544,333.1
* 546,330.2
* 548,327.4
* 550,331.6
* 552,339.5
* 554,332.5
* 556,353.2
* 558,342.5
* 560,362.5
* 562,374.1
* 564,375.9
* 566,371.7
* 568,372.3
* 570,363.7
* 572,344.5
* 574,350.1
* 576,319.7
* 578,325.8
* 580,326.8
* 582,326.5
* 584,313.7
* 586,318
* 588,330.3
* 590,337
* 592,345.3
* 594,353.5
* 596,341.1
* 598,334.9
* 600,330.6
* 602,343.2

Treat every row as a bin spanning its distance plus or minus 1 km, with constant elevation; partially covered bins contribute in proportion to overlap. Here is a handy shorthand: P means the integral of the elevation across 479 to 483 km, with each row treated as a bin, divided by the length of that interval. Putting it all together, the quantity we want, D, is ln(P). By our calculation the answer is 5.73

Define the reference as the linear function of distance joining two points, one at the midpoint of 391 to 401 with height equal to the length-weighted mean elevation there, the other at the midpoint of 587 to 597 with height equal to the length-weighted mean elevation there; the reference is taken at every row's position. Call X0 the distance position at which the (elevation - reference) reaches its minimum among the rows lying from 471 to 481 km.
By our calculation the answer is 480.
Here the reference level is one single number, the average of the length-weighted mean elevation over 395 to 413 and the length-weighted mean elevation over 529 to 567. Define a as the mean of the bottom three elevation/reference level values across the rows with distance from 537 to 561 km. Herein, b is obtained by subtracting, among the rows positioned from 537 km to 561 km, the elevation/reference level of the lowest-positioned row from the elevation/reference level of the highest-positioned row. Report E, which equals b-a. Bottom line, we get -0.90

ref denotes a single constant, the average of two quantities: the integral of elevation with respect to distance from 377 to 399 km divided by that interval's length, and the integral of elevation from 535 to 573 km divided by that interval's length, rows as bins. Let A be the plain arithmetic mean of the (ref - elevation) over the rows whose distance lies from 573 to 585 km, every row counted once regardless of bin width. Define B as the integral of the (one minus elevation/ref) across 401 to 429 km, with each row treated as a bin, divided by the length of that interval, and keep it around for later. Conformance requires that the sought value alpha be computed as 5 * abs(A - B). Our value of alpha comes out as 13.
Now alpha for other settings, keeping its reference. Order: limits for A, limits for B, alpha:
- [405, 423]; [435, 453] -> 16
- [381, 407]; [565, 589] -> 36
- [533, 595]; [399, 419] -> 56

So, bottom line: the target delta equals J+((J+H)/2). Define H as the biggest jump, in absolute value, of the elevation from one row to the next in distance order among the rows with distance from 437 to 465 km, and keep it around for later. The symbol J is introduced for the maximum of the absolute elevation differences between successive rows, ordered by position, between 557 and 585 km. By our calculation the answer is 55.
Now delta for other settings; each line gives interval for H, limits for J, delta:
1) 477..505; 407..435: 56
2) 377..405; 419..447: 44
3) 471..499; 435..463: 53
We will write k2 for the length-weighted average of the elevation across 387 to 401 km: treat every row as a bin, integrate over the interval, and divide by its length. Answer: 334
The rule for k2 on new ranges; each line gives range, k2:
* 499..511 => 290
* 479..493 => 270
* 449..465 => 321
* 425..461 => 324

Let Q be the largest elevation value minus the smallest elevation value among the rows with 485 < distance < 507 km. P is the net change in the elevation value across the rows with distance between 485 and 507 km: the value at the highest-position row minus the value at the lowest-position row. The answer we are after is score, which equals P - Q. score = -133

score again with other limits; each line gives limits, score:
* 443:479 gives -41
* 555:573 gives -42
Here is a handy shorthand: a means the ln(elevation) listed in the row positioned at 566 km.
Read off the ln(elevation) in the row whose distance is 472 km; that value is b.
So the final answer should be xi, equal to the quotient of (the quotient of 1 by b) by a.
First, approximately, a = 5.92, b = 5.76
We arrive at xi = 0.0293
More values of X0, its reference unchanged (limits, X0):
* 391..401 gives 400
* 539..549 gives 548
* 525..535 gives 532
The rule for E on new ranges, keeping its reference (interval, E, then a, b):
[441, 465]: -0.93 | 0.92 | -0.01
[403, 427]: -0.91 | 0.95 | 0.04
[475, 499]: -0.93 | 0.48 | -0.45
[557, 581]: -1.01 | 0.97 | -0.05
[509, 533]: -0.93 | 0.94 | 0.01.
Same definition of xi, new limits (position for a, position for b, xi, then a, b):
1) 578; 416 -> 0.0297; 5.79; 5.81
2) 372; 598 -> 0.0307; 5.60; 5.81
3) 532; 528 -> 0.0300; 5.78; 5.78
